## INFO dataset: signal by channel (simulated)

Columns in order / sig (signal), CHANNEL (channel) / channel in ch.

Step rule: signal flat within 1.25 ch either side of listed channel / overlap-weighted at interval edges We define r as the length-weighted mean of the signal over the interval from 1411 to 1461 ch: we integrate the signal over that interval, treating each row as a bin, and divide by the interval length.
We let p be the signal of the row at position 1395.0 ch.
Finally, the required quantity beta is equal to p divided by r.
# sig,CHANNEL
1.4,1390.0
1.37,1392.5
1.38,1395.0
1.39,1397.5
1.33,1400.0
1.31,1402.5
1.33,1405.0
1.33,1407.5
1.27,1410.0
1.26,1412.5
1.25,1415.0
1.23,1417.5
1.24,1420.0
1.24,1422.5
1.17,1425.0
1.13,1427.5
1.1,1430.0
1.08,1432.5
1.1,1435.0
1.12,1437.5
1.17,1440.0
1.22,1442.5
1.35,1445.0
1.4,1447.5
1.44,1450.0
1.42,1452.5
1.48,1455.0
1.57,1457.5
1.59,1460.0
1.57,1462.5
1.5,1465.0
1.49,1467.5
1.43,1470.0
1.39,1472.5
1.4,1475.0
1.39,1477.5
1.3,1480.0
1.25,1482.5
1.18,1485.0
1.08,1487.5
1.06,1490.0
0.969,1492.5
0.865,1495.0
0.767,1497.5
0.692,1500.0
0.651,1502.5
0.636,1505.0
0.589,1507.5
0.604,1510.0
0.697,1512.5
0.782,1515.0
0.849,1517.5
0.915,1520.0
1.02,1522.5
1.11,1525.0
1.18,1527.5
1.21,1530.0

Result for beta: 1.08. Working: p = 1.38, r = 1.28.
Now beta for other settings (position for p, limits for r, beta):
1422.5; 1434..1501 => 0.98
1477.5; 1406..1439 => 1.16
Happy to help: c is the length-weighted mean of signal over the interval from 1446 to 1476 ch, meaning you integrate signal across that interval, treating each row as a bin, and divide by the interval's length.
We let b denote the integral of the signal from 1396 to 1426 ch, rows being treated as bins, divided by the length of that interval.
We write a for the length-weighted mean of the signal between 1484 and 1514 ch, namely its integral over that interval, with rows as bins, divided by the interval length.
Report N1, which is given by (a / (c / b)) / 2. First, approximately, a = 0.8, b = 1.28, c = 1.47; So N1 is 0.35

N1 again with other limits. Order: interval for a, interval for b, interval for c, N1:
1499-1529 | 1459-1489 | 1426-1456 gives 0.45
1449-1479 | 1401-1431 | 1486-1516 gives 1.16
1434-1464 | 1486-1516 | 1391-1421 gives 0.41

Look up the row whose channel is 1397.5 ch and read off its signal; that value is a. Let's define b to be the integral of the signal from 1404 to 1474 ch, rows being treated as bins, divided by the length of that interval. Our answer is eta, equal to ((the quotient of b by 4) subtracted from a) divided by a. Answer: 0.763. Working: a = 1.39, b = 1.32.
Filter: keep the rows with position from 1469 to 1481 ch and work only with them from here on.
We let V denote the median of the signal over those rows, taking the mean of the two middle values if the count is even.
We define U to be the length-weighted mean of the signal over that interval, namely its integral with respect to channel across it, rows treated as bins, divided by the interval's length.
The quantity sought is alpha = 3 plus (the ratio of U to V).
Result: 3.995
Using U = 1.4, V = 1.39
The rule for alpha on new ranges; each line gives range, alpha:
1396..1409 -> 4.006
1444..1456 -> 3.999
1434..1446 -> 4.018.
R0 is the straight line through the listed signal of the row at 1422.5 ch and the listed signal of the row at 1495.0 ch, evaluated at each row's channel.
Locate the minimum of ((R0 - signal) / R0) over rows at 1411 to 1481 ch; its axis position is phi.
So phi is 1460.0 ch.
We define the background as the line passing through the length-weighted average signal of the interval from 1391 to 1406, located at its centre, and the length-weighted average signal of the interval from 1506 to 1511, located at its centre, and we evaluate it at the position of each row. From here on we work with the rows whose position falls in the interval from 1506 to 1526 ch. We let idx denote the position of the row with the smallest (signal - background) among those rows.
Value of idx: 1507.5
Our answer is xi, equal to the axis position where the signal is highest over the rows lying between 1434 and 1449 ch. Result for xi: 1447.5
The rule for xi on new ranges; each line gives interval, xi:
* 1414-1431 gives 1415.0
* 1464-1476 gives 1465.0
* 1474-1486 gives 1475.0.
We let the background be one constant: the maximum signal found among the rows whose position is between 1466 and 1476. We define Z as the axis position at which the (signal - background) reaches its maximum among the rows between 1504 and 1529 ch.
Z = 1527.5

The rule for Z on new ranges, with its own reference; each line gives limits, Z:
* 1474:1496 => 1475.0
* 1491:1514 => 1492.5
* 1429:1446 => 1445.0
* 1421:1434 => 1422.5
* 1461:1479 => 1462.5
